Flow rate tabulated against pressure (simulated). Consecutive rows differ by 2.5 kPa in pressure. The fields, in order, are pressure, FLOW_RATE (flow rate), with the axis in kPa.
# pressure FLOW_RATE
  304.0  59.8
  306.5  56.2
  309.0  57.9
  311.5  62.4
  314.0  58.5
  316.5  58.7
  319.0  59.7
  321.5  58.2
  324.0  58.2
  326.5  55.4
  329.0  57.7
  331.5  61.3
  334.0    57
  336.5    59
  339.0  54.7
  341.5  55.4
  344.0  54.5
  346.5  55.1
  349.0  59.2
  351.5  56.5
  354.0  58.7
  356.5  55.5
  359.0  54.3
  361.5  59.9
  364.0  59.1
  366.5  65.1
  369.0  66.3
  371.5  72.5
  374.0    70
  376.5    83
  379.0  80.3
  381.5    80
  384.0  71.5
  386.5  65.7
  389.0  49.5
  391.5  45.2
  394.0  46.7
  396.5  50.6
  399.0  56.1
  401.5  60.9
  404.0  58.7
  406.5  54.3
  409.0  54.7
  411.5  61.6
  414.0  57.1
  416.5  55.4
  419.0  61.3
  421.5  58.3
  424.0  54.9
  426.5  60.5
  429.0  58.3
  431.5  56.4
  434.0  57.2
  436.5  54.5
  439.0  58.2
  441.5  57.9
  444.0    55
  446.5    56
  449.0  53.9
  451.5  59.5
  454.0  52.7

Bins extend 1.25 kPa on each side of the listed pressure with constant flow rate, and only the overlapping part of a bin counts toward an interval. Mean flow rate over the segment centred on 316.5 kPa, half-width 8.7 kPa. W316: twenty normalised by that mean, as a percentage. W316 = 33.8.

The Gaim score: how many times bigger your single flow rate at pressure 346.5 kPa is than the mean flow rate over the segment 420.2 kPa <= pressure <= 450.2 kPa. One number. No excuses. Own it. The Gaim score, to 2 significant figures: 0.97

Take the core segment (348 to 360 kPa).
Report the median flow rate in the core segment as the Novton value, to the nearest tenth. 56.5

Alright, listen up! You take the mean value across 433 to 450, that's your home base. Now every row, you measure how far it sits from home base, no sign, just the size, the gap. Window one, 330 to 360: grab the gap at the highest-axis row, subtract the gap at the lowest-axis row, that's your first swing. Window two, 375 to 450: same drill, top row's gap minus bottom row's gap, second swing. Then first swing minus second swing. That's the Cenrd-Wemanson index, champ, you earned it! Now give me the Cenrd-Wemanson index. 21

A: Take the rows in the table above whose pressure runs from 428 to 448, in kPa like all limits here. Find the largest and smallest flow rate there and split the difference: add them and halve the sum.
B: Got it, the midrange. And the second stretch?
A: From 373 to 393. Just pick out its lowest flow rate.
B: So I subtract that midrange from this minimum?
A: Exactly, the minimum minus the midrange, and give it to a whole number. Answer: -11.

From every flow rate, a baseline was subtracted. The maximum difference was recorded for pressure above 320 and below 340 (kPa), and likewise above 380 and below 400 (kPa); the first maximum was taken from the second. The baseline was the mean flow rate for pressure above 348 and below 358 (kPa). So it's 18.7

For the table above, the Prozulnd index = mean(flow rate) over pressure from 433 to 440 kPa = 56.6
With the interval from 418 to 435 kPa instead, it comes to 58.1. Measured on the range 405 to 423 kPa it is 57.5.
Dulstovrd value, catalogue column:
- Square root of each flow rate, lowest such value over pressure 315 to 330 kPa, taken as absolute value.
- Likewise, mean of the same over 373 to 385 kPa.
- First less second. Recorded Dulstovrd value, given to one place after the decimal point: -1.3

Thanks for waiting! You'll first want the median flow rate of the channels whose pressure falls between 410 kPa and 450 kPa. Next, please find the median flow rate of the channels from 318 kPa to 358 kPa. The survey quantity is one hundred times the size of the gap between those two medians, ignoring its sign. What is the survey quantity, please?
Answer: 20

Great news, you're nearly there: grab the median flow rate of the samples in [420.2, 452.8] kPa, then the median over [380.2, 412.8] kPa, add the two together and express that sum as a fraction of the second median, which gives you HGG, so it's 2.02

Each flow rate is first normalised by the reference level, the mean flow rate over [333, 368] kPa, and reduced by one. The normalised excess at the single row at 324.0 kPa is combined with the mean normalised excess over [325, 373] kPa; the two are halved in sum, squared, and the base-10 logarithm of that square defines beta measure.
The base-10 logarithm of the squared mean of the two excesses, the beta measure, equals -3.5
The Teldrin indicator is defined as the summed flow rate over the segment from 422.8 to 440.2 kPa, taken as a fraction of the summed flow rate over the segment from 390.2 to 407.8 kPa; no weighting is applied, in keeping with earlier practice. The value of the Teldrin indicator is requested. 1.07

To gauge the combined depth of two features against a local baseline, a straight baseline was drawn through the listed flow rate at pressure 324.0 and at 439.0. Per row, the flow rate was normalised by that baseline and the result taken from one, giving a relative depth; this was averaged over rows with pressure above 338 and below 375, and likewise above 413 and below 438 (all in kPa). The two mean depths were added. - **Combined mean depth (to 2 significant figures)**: -0.013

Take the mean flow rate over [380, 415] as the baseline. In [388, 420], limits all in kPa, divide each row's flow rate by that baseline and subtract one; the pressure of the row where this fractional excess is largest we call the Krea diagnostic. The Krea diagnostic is 411.5 kPa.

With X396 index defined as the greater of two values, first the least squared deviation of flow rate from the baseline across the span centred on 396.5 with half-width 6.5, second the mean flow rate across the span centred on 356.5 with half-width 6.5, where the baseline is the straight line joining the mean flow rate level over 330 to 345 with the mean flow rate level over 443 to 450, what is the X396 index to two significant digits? 57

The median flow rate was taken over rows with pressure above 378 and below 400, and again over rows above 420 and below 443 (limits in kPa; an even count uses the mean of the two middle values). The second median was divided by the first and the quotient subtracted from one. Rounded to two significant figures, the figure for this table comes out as -0.032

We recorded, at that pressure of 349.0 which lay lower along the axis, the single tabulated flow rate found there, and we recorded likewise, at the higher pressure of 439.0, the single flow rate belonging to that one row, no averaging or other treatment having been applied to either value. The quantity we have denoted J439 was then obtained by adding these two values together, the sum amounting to 117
